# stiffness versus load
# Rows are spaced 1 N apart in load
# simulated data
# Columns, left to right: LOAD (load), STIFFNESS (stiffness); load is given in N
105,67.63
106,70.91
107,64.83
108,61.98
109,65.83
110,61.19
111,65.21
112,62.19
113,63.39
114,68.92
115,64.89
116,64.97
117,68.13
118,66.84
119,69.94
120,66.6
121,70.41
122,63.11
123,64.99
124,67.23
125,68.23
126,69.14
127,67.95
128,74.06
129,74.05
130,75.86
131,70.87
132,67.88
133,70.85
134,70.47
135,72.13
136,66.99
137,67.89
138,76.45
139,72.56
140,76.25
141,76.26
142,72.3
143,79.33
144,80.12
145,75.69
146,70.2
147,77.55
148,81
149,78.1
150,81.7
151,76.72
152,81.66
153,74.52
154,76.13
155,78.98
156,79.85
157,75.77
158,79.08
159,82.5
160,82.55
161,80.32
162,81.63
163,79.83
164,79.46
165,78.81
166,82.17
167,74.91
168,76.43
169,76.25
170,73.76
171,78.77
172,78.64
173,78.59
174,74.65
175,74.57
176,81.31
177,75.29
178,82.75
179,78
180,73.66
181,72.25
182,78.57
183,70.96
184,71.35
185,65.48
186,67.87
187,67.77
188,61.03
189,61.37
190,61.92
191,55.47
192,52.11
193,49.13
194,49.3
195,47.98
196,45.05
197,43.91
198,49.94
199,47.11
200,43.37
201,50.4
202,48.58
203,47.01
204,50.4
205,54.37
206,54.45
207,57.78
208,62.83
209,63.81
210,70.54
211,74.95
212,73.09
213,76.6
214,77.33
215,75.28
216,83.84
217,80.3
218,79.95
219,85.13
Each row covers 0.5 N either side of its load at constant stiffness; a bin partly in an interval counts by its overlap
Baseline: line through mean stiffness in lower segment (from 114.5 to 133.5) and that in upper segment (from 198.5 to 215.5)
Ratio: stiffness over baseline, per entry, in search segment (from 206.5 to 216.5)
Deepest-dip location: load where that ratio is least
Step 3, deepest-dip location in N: 207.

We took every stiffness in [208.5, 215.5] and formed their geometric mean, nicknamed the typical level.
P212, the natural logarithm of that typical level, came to 4.3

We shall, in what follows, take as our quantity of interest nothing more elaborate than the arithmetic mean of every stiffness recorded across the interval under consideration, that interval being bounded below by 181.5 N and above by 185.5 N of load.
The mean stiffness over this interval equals 72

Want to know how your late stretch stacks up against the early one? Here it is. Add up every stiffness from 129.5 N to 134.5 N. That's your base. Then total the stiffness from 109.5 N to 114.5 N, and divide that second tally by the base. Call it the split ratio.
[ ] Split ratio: 0.90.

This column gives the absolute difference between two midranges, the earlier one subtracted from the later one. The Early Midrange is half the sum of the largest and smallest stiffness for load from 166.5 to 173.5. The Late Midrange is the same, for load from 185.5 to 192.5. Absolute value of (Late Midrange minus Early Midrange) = 16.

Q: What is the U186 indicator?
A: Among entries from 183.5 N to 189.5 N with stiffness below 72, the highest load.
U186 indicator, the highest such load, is 189 N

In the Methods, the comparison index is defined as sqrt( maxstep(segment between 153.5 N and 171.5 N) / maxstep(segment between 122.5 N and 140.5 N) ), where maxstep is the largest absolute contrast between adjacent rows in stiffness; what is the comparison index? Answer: 0.92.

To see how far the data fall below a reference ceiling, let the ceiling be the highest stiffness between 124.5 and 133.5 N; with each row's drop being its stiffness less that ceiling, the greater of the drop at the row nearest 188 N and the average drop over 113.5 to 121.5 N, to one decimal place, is -8.3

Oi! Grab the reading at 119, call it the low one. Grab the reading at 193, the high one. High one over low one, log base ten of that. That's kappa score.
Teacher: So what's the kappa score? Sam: -0.15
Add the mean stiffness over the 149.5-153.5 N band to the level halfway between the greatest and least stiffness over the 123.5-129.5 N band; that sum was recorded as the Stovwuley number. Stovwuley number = 149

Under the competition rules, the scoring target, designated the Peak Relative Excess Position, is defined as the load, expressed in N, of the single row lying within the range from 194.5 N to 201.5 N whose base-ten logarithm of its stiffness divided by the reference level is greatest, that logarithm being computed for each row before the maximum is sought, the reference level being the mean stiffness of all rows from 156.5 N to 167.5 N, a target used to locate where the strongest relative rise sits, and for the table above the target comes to 201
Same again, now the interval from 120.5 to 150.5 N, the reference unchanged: 150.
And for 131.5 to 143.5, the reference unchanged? 143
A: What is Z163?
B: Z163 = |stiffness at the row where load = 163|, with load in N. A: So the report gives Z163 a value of 80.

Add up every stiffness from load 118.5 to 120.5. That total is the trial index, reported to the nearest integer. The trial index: 137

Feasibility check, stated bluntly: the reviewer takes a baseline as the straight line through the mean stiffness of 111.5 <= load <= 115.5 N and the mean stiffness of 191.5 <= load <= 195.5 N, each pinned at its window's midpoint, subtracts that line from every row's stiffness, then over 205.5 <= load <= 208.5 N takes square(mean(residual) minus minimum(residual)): 17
